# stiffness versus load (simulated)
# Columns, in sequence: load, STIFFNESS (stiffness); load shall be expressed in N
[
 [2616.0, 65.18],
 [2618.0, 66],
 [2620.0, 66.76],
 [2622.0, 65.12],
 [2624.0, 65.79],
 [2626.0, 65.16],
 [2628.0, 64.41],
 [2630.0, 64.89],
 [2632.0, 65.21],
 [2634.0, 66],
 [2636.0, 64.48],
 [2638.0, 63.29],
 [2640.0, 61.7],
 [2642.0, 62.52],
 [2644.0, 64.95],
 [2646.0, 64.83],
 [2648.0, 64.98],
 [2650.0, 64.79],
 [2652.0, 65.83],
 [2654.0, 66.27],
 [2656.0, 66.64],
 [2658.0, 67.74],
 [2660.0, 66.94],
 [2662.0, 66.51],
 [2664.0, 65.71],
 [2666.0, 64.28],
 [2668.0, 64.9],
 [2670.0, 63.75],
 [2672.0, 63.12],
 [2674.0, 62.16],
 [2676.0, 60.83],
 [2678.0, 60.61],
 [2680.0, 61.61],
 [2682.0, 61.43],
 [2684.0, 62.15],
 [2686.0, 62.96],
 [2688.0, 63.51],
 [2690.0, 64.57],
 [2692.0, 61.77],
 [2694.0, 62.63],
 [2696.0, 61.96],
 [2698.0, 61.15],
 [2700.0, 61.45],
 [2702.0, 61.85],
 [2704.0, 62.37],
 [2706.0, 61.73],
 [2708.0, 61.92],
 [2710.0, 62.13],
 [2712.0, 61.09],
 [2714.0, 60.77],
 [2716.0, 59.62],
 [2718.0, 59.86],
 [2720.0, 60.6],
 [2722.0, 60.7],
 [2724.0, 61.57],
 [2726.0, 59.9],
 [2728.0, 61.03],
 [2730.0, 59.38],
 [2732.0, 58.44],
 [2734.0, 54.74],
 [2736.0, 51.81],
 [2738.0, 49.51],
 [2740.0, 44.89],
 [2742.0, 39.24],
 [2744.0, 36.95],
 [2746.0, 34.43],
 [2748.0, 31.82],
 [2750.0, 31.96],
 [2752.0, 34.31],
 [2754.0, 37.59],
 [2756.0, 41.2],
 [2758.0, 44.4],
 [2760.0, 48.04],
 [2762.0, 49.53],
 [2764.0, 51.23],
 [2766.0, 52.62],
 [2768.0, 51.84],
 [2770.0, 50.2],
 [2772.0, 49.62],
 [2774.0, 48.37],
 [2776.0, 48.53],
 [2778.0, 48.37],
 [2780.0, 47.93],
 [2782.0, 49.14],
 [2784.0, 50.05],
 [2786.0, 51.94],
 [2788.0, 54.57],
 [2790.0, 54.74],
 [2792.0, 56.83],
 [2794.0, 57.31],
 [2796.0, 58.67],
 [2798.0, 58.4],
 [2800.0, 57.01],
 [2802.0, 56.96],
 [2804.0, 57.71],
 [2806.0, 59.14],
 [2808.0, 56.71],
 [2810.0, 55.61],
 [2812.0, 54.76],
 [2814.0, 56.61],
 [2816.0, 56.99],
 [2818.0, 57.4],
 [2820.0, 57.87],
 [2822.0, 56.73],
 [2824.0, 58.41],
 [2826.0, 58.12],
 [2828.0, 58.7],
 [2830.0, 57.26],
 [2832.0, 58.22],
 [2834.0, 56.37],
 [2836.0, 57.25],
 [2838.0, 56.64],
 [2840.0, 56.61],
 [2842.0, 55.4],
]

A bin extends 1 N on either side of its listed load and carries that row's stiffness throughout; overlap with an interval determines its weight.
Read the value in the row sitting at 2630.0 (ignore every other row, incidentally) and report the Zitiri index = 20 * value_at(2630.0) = 1298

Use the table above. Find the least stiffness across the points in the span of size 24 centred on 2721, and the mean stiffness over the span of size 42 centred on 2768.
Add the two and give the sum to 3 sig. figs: 105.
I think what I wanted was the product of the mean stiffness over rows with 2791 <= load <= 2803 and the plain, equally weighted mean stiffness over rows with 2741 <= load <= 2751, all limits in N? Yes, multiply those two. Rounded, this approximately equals 2007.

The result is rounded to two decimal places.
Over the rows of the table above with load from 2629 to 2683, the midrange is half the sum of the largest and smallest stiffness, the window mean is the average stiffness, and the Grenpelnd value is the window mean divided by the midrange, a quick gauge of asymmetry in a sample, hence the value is 1.00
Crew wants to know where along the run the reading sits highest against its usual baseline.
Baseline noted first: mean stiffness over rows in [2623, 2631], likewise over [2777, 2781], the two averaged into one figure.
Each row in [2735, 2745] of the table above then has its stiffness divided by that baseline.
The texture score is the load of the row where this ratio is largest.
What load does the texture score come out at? 2736.0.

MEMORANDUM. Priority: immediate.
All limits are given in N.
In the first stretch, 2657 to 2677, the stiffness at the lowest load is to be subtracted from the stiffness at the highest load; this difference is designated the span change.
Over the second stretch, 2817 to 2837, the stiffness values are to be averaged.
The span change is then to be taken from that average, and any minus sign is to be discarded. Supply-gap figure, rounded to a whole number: 65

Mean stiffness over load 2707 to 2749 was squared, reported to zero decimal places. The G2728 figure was 2898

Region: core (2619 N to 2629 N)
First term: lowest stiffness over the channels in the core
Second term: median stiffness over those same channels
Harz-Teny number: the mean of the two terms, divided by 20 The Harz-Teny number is 3.24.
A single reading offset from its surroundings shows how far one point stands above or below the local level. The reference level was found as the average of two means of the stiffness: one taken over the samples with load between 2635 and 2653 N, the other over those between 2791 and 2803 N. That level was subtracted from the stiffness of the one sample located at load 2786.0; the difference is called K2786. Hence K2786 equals -8.9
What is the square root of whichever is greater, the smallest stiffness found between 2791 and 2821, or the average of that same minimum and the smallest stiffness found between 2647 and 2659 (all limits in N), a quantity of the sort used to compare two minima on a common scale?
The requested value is 7.73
